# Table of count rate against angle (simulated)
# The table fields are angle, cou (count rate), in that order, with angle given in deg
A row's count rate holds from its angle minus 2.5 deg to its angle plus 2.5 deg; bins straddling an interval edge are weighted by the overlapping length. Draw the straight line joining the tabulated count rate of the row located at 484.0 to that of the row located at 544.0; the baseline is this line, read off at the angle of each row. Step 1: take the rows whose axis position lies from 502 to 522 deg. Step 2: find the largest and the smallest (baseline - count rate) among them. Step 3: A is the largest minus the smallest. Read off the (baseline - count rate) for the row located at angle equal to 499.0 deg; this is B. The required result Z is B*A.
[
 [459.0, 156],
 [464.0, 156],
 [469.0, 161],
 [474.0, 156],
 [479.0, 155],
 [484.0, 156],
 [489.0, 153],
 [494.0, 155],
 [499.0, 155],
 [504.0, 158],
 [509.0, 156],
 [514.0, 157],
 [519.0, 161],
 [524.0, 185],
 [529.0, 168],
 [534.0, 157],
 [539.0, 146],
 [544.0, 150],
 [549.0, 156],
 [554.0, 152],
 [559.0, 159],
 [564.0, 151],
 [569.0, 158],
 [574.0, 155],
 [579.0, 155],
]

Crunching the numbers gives -3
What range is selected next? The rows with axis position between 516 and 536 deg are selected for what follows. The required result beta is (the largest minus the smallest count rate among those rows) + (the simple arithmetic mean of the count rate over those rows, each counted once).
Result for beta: 196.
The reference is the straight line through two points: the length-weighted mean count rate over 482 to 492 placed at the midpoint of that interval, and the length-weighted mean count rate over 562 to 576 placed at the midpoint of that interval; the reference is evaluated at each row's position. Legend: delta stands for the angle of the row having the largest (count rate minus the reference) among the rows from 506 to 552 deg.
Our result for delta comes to 524.0 deg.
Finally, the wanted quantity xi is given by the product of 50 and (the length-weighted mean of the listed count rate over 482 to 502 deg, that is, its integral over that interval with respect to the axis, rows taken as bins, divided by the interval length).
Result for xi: 7740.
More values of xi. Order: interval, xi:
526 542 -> 7883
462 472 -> 7925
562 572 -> 7735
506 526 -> 8204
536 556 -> 7556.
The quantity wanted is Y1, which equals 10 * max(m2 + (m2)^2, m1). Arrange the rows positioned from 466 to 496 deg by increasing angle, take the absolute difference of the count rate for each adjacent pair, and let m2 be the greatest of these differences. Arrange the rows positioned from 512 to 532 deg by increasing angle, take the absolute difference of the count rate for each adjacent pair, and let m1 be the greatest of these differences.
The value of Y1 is 300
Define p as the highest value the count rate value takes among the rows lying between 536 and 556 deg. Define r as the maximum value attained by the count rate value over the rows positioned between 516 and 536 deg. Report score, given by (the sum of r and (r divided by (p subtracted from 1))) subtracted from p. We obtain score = -28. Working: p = 156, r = 185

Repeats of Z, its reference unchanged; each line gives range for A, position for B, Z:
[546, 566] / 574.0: -60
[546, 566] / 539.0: 34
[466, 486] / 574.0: -40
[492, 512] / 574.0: -32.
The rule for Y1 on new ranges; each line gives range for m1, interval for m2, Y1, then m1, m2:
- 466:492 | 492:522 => 200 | 5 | 4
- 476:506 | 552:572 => 720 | 3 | 8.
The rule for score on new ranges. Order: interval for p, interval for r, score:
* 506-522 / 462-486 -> 1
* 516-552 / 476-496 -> 30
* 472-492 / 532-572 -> -2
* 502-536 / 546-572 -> 27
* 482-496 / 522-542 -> -28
